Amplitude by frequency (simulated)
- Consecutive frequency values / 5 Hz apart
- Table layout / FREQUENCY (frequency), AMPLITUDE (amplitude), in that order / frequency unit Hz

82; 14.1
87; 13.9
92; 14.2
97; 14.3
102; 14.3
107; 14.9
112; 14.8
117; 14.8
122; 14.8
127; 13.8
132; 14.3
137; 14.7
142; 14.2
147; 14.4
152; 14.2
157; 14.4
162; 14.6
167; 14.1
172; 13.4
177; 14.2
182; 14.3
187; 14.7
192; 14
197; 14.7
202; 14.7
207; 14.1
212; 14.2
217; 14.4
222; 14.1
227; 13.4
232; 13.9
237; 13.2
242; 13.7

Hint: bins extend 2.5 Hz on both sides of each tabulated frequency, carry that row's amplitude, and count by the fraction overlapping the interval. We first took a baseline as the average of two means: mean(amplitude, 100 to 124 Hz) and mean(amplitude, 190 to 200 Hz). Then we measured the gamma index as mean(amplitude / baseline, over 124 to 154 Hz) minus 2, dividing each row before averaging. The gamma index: -1.02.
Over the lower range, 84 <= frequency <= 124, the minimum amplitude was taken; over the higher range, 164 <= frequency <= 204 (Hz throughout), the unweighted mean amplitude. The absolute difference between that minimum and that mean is 0.36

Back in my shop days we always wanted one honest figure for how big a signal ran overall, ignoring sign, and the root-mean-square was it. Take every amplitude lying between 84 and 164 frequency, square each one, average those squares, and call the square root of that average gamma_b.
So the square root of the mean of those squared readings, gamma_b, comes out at 14.42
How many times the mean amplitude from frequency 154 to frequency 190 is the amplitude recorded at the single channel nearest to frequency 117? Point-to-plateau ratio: 1.04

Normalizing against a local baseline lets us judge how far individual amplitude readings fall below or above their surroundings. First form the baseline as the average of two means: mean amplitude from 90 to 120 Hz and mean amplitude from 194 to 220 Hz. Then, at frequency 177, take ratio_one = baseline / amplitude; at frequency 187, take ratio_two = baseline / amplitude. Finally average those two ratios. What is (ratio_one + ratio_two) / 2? 1.00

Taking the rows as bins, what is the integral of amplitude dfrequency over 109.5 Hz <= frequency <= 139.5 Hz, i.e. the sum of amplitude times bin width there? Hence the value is 436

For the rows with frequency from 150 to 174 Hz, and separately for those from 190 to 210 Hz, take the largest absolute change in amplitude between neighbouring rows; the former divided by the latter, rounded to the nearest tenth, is 1.0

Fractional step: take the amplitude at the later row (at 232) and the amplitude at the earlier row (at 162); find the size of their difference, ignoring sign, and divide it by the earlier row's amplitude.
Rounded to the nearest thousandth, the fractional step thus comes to 0.048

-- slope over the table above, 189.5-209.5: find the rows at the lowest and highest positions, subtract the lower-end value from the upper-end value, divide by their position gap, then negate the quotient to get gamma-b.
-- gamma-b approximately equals -0.01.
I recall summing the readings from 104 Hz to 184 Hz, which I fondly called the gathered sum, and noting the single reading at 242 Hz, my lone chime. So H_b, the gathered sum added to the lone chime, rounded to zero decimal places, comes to 244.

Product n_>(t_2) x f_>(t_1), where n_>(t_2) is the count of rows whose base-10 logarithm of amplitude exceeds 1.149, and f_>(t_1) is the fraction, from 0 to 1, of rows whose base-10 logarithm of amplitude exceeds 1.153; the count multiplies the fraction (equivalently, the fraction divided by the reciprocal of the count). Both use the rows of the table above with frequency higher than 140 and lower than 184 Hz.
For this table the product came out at 3.6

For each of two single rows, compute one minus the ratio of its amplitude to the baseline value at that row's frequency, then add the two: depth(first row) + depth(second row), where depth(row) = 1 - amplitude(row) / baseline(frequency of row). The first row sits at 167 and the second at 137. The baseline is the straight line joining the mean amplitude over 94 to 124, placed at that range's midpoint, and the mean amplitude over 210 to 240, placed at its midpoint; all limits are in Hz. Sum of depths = -0.01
